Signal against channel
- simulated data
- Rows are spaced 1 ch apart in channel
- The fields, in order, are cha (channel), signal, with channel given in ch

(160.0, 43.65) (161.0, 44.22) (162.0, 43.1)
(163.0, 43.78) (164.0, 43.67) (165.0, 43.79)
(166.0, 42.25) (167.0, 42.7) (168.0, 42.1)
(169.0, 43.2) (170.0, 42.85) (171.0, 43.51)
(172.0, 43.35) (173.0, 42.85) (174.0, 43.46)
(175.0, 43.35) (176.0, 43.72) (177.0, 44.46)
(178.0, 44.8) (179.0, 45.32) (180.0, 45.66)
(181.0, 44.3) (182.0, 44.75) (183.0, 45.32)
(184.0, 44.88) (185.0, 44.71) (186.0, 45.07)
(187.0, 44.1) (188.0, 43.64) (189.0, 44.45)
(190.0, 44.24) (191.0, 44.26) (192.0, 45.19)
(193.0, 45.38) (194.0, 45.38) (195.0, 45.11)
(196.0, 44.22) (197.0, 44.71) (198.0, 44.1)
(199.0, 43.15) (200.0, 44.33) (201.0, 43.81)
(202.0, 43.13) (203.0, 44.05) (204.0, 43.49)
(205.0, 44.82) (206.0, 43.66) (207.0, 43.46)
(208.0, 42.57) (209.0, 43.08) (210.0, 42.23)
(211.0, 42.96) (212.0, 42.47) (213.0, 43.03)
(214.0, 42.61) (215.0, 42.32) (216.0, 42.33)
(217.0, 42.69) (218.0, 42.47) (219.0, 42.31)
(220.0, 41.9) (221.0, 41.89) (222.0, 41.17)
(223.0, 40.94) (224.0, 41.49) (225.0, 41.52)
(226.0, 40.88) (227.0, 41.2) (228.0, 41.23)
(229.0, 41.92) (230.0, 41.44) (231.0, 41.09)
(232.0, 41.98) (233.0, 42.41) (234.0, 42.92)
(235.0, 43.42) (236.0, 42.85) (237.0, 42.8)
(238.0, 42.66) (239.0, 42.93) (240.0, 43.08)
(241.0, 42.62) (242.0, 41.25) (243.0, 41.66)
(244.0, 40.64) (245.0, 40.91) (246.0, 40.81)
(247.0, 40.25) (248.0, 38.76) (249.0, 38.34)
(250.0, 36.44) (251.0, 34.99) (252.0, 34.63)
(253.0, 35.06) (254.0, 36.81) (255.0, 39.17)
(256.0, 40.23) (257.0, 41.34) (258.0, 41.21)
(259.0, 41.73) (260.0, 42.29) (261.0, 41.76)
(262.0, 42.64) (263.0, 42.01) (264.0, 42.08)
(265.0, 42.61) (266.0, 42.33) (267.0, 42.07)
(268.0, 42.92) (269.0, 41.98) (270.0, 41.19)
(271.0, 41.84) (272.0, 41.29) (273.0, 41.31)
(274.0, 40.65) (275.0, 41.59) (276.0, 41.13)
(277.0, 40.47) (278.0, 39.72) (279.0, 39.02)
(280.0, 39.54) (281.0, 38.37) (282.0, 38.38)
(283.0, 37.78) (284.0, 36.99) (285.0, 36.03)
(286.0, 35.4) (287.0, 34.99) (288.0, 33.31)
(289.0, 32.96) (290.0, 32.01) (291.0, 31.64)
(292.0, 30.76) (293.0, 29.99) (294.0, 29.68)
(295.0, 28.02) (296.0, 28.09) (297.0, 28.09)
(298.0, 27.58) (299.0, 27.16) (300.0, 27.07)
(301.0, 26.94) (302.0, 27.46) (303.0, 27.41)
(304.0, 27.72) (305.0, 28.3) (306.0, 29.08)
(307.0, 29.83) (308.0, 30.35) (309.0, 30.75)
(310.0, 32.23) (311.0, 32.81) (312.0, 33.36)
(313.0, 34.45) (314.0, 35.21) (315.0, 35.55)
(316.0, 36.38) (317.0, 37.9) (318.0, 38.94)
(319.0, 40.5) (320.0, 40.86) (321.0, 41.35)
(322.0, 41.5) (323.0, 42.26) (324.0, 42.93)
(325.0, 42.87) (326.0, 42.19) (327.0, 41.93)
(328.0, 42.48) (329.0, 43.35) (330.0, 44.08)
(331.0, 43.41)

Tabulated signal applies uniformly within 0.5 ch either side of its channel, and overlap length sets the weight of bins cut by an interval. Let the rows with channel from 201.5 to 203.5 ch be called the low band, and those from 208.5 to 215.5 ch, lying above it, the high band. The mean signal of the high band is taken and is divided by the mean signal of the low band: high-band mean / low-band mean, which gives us 0.98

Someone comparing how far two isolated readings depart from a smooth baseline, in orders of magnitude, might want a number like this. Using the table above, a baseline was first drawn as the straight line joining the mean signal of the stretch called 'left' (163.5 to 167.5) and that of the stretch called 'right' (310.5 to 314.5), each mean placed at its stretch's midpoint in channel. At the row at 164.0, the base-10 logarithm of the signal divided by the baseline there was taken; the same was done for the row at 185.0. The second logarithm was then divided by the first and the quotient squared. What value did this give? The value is 36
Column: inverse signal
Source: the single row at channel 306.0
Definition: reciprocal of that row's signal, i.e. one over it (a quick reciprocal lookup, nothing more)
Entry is 0.034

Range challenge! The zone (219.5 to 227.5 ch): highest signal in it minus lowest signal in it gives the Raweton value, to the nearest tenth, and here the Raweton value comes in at 1.0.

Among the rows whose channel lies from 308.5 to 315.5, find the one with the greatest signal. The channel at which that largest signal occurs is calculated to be 315.0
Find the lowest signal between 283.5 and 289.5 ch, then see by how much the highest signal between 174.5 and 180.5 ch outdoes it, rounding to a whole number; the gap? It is 13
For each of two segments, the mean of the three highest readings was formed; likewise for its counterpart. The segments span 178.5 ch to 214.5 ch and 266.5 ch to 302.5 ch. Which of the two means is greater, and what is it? 45.5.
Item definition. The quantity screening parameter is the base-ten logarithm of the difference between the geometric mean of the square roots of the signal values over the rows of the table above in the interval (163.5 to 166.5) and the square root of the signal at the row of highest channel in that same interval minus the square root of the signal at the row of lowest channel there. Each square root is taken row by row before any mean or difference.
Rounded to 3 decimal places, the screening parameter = 0.825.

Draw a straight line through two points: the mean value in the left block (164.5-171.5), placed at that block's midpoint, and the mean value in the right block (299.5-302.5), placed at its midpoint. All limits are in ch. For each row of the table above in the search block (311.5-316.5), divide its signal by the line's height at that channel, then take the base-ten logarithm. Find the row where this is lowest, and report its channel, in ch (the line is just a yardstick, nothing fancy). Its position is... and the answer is 312.0 ch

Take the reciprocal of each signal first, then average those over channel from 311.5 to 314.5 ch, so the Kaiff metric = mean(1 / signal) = 0.0291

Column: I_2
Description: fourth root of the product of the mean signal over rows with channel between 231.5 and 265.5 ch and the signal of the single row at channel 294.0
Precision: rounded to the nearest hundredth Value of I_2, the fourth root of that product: 5.90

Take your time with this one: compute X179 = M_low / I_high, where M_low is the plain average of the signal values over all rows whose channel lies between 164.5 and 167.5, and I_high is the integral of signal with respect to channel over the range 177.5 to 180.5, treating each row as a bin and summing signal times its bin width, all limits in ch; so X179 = 0.32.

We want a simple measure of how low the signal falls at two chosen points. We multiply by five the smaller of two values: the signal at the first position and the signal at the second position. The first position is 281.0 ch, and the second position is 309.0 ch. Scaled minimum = 154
